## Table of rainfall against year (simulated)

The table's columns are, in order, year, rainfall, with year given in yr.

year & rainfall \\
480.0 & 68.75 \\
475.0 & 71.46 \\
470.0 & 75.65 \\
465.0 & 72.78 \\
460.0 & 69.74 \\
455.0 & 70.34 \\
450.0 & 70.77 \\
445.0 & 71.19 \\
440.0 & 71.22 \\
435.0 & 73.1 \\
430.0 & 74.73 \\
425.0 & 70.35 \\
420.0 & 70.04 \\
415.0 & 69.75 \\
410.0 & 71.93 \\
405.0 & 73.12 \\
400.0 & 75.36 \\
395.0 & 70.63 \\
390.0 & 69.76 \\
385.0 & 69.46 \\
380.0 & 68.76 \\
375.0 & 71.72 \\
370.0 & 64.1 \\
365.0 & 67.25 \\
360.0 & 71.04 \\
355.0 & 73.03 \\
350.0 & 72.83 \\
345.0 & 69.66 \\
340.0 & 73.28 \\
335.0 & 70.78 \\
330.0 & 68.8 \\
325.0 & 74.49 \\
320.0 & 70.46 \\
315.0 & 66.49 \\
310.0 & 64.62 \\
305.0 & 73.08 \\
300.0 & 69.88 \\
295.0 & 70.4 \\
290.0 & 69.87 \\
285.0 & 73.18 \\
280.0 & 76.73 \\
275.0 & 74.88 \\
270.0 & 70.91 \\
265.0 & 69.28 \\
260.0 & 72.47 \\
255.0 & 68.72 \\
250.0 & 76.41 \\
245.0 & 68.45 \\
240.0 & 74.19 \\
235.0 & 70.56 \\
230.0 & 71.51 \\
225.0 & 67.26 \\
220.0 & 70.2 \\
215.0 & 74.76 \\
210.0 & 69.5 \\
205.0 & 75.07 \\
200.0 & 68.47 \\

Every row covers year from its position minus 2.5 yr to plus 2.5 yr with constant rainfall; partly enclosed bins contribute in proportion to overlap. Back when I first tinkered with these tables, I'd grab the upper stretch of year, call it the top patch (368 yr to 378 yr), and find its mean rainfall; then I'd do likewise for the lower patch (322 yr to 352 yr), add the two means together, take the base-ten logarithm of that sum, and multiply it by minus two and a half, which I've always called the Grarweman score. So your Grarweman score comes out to -5.36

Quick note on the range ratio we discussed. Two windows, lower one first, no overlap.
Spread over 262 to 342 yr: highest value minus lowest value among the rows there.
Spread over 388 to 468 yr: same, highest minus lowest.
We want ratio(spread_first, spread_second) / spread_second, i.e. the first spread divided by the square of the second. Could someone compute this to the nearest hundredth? 0.38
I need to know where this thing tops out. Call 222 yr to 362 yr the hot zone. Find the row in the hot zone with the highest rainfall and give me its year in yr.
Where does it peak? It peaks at 280.0 yr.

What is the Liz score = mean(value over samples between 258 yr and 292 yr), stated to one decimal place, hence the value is 72.5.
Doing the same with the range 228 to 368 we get 71.2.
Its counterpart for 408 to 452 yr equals 71.5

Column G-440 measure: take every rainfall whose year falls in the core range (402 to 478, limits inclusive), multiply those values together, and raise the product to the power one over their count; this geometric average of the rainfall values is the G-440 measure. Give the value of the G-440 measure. 71.7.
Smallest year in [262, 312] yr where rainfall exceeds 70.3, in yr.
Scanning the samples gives 270.0 yr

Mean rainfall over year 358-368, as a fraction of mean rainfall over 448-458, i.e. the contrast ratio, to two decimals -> 0.98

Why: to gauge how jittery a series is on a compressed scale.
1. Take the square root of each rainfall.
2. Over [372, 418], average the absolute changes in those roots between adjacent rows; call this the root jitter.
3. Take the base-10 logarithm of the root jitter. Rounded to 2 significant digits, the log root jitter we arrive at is -0.95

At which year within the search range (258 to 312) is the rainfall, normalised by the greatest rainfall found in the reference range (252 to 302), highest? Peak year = 280.0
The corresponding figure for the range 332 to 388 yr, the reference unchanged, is 340.0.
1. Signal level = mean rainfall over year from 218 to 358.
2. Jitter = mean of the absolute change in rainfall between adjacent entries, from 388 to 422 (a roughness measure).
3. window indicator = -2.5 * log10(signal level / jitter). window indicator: -3.92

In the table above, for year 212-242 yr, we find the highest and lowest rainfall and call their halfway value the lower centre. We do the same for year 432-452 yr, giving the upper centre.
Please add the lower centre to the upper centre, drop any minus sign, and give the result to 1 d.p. 142.9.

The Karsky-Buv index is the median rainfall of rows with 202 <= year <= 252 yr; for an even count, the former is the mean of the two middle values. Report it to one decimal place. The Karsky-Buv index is 71.0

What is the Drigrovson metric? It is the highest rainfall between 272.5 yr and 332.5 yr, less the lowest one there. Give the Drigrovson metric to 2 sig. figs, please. 12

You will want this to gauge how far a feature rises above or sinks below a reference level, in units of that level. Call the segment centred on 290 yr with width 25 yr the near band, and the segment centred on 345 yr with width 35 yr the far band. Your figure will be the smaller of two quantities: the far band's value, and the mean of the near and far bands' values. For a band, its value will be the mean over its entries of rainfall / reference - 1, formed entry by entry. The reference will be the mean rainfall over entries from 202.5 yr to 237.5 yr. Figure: 0.001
